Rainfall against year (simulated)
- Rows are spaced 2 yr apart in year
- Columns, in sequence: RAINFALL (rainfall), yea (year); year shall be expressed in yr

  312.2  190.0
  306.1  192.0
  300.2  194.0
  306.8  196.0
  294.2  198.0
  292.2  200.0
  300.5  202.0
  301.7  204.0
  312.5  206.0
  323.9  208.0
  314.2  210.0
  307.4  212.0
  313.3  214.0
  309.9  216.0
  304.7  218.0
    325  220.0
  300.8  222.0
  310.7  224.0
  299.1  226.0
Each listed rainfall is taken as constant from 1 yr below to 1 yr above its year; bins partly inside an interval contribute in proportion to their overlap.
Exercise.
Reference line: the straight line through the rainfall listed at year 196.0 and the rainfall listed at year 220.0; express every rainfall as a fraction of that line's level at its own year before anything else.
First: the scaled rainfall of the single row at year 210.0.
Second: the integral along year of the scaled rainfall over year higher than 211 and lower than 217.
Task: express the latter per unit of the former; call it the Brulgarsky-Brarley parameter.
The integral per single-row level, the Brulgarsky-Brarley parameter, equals 5.9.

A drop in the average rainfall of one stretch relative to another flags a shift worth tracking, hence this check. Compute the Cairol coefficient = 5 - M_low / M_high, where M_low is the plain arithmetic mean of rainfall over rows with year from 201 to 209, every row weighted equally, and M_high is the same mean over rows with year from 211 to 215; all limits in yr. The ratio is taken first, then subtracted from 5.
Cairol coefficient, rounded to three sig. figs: 4.00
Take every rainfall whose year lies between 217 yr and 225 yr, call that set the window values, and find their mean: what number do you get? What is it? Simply 310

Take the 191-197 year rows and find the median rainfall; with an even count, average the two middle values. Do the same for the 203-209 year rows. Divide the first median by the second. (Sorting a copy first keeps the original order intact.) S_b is 0.98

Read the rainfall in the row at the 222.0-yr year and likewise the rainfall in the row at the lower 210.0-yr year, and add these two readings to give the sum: 615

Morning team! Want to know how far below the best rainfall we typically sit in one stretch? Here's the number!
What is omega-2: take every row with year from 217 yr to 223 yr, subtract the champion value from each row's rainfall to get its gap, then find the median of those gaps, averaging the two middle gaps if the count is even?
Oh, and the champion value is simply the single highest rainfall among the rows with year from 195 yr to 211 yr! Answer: -19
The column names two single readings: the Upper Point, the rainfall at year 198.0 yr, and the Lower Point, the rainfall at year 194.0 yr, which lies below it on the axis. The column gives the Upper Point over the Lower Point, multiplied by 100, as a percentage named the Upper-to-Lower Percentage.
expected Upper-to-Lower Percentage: 98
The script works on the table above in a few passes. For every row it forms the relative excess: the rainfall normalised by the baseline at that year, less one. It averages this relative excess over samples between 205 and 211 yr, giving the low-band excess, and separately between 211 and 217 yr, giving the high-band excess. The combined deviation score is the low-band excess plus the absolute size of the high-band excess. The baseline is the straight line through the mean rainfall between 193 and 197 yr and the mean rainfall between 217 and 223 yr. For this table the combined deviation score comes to 0.04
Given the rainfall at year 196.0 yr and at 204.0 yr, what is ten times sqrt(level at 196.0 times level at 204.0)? 3042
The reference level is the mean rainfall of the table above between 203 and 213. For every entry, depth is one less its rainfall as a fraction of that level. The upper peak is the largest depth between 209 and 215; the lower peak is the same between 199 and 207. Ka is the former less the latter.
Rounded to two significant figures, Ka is -0.049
